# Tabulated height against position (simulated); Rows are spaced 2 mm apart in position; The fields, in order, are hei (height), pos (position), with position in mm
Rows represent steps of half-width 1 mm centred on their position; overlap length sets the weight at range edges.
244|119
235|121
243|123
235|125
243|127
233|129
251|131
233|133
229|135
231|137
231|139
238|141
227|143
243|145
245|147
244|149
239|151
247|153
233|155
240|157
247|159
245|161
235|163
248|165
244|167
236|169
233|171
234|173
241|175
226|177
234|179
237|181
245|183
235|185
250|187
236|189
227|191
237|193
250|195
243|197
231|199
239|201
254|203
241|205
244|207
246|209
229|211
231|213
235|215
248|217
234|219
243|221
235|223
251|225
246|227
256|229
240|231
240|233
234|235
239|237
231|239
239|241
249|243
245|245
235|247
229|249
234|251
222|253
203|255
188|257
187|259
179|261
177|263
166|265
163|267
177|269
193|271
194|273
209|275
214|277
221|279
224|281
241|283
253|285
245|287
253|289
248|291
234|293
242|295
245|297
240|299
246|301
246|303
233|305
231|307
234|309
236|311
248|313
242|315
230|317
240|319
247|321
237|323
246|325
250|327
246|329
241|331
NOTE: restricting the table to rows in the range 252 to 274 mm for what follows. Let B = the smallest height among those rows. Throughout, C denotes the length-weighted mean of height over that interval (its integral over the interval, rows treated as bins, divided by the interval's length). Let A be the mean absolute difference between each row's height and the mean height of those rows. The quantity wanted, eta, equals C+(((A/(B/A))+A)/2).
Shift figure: 193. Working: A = 12.6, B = 163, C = 186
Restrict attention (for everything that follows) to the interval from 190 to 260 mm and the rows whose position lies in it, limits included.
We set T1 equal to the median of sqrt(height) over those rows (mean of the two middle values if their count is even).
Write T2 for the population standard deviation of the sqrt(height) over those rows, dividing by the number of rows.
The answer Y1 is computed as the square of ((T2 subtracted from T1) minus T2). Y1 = 208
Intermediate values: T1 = 15.5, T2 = 0.52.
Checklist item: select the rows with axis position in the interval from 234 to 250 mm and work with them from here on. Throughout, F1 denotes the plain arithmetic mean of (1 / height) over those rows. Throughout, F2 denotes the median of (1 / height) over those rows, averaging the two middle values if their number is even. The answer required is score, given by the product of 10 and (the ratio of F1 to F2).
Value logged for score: 10.0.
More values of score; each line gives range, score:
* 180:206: 10.0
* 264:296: 10.5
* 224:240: 9.9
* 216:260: 10.2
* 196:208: 10.0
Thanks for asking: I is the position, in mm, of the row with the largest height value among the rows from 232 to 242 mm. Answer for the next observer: 233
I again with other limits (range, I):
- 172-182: 175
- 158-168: 165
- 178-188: 187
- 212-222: 217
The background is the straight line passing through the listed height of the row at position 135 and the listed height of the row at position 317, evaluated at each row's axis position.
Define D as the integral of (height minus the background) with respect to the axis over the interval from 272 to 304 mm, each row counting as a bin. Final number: 155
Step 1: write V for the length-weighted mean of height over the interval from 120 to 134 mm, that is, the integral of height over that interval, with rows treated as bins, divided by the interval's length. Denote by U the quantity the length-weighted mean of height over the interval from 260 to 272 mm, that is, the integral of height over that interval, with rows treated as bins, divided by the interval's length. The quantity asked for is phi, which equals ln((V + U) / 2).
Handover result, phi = 5.33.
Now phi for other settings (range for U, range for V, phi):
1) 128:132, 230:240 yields 5.48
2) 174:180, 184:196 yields 5.47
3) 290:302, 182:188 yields 5.49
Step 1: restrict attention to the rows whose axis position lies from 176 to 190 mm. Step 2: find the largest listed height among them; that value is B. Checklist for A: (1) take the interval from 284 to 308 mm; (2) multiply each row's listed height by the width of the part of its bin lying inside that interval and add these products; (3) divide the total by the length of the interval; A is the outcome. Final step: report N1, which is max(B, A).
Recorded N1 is 250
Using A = 243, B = 250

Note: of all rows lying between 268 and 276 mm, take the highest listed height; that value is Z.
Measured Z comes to 209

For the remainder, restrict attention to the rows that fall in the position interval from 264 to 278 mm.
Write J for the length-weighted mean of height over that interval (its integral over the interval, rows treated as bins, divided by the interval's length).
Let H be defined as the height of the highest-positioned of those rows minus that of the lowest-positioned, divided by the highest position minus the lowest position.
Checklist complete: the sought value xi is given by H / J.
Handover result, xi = 0.021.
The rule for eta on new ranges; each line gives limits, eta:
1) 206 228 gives 244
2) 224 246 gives 246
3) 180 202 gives 242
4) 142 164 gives 243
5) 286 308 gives 245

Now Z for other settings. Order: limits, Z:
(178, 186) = 245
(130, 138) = 251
